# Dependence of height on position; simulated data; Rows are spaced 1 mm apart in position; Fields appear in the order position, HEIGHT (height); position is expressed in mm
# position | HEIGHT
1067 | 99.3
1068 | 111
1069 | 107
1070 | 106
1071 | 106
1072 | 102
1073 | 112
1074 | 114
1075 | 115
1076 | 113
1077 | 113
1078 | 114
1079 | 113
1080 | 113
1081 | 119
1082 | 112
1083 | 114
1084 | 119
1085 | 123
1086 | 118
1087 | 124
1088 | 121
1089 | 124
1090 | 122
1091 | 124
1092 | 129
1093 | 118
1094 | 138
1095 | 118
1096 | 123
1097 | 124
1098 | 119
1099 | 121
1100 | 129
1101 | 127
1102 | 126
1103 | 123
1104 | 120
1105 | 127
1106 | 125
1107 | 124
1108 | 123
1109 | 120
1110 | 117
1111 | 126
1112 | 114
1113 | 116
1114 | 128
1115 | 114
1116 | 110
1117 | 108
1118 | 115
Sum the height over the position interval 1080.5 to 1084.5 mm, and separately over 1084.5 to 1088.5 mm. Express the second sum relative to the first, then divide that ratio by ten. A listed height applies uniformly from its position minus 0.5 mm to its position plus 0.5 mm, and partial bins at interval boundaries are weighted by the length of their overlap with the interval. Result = 0.105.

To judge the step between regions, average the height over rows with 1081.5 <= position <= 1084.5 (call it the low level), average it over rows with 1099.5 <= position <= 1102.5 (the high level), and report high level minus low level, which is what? 12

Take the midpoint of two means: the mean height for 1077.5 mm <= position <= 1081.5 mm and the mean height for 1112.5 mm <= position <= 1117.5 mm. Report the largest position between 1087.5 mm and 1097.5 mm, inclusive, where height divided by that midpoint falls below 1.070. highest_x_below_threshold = 1096 mm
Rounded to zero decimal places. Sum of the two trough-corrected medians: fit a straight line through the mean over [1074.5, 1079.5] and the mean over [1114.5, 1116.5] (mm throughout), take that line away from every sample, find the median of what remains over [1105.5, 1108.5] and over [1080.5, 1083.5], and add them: 12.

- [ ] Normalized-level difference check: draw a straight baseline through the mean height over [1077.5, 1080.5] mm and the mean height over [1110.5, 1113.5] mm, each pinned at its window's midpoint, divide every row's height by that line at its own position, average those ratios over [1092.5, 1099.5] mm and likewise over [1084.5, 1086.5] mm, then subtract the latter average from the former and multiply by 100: 0.6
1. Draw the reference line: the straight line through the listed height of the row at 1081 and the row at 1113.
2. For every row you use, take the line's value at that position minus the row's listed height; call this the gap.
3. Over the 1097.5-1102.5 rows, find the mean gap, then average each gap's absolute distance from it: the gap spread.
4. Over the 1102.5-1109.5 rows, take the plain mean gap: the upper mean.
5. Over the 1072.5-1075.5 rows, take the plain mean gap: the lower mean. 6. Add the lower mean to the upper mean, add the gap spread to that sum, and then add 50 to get 53.1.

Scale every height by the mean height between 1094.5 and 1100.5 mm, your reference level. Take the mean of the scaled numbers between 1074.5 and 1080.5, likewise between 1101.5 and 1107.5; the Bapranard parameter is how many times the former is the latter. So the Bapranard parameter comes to 0.91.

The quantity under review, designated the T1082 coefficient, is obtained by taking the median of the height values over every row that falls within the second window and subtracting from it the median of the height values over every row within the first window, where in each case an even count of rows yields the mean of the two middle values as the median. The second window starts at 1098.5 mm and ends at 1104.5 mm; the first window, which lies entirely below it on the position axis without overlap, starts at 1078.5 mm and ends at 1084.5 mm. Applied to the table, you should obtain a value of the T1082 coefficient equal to 11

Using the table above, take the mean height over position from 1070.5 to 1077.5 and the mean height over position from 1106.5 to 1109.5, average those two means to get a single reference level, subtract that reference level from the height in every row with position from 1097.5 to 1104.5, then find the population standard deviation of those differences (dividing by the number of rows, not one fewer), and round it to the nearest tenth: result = 3.5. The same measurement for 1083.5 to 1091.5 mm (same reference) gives 2.2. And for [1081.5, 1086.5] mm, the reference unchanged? 3.9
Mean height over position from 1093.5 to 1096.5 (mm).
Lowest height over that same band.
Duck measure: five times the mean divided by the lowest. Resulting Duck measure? 5.35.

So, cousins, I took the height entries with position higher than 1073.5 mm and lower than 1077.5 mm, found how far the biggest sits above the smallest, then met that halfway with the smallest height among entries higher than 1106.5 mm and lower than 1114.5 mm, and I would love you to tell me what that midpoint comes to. 58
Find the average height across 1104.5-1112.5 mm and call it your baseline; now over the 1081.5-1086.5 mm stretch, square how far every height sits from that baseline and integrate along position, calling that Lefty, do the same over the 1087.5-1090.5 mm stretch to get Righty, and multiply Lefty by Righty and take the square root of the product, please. 31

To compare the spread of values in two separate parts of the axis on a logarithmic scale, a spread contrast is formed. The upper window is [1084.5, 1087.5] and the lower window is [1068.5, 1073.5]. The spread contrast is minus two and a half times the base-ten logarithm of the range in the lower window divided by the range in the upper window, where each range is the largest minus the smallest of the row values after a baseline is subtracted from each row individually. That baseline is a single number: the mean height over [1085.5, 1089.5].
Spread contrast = -0.6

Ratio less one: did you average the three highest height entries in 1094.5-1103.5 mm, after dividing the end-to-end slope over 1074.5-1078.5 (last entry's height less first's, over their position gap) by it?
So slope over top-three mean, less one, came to -1.00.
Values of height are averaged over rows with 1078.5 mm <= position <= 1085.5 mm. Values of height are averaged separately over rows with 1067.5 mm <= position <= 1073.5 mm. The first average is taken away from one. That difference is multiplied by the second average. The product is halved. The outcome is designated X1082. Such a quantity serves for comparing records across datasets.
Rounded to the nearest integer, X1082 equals -6179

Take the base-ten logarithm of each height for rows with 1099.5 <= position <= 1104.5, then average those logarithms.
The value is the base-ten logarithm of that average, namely 0.322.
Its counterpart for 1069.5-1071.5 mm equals 0.306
